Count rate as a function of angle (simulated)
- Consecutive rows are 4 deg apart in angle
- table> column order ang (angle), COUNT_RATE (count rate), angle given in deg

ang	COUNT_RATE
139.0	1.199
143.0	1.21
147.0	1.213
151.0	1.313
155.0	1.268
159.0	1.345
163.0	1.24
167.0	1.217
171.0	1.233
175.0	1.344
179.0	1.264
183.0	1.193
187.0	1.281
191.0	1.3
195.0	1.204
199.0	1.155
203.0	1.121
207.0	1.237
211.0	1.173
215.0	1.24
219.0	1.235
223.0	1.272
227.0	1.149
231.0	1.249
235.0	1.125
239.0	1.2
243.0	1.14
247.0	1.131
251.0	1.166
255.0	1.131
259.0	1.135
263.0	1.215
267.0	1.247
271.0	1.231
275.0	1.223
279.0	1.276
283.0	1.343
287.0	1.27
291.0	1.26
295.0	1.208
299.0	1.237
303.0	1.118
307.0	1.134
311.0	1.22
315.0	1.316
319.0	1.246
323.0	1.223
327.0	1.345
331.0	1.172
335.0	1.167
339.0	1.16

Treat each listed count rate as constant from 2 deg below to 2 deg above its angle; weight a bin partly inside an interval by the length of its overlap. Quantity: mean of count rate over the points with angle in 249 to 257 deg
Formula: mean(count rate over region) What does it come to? 1.15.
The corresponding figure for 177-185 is 1.23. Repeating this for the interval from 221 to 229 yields 1.21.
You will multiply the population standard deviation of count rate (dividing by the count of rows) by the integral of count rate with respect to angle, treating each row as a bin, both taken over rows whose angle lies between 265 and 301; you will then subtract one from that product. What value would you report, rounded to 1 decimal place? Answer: 0.7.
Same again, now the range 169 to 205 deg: 2.0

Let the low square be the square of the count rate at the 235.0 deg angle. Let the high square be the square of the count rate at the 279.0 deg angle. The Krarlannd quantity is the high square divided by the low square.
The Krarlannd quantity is 1.29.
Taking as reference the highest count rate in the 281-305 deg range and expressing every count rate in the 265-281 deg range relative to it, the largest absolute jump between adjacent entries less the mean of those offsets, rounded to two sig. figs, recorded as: 0.15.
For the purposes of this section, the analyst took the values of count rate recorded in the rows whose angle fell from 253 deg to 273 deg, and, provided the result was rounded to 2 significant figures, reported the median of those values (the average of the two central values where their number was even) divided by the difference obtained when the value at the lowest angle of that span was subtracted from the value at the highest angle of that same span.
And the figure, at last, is 12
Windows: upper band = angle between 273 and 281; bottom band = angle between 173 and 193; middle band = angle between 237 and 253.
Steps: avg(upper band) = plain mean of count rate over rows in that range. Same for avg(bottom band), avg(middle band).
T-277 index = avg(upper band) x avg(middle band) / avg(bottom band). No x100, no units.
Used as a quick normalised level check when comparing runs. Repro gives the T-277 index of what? 1.13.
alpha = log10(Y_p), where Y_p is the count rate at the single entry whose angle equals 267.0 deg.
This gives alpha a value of 0.10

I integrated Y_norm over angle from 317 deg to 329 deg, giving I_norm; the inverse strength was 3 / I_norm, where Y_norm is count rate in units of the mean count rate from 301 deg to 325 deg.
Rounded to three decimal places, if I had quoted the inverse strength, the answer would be 0.238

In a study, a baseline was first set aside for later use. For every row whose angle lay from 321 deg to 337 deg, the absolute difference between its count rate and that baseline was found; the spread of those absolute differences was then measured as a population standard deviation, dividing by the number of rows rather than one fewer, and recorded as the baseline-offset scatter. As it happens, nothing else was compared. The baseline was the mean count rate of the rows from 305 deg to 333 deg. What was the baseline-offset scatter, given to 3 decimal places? 0.034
